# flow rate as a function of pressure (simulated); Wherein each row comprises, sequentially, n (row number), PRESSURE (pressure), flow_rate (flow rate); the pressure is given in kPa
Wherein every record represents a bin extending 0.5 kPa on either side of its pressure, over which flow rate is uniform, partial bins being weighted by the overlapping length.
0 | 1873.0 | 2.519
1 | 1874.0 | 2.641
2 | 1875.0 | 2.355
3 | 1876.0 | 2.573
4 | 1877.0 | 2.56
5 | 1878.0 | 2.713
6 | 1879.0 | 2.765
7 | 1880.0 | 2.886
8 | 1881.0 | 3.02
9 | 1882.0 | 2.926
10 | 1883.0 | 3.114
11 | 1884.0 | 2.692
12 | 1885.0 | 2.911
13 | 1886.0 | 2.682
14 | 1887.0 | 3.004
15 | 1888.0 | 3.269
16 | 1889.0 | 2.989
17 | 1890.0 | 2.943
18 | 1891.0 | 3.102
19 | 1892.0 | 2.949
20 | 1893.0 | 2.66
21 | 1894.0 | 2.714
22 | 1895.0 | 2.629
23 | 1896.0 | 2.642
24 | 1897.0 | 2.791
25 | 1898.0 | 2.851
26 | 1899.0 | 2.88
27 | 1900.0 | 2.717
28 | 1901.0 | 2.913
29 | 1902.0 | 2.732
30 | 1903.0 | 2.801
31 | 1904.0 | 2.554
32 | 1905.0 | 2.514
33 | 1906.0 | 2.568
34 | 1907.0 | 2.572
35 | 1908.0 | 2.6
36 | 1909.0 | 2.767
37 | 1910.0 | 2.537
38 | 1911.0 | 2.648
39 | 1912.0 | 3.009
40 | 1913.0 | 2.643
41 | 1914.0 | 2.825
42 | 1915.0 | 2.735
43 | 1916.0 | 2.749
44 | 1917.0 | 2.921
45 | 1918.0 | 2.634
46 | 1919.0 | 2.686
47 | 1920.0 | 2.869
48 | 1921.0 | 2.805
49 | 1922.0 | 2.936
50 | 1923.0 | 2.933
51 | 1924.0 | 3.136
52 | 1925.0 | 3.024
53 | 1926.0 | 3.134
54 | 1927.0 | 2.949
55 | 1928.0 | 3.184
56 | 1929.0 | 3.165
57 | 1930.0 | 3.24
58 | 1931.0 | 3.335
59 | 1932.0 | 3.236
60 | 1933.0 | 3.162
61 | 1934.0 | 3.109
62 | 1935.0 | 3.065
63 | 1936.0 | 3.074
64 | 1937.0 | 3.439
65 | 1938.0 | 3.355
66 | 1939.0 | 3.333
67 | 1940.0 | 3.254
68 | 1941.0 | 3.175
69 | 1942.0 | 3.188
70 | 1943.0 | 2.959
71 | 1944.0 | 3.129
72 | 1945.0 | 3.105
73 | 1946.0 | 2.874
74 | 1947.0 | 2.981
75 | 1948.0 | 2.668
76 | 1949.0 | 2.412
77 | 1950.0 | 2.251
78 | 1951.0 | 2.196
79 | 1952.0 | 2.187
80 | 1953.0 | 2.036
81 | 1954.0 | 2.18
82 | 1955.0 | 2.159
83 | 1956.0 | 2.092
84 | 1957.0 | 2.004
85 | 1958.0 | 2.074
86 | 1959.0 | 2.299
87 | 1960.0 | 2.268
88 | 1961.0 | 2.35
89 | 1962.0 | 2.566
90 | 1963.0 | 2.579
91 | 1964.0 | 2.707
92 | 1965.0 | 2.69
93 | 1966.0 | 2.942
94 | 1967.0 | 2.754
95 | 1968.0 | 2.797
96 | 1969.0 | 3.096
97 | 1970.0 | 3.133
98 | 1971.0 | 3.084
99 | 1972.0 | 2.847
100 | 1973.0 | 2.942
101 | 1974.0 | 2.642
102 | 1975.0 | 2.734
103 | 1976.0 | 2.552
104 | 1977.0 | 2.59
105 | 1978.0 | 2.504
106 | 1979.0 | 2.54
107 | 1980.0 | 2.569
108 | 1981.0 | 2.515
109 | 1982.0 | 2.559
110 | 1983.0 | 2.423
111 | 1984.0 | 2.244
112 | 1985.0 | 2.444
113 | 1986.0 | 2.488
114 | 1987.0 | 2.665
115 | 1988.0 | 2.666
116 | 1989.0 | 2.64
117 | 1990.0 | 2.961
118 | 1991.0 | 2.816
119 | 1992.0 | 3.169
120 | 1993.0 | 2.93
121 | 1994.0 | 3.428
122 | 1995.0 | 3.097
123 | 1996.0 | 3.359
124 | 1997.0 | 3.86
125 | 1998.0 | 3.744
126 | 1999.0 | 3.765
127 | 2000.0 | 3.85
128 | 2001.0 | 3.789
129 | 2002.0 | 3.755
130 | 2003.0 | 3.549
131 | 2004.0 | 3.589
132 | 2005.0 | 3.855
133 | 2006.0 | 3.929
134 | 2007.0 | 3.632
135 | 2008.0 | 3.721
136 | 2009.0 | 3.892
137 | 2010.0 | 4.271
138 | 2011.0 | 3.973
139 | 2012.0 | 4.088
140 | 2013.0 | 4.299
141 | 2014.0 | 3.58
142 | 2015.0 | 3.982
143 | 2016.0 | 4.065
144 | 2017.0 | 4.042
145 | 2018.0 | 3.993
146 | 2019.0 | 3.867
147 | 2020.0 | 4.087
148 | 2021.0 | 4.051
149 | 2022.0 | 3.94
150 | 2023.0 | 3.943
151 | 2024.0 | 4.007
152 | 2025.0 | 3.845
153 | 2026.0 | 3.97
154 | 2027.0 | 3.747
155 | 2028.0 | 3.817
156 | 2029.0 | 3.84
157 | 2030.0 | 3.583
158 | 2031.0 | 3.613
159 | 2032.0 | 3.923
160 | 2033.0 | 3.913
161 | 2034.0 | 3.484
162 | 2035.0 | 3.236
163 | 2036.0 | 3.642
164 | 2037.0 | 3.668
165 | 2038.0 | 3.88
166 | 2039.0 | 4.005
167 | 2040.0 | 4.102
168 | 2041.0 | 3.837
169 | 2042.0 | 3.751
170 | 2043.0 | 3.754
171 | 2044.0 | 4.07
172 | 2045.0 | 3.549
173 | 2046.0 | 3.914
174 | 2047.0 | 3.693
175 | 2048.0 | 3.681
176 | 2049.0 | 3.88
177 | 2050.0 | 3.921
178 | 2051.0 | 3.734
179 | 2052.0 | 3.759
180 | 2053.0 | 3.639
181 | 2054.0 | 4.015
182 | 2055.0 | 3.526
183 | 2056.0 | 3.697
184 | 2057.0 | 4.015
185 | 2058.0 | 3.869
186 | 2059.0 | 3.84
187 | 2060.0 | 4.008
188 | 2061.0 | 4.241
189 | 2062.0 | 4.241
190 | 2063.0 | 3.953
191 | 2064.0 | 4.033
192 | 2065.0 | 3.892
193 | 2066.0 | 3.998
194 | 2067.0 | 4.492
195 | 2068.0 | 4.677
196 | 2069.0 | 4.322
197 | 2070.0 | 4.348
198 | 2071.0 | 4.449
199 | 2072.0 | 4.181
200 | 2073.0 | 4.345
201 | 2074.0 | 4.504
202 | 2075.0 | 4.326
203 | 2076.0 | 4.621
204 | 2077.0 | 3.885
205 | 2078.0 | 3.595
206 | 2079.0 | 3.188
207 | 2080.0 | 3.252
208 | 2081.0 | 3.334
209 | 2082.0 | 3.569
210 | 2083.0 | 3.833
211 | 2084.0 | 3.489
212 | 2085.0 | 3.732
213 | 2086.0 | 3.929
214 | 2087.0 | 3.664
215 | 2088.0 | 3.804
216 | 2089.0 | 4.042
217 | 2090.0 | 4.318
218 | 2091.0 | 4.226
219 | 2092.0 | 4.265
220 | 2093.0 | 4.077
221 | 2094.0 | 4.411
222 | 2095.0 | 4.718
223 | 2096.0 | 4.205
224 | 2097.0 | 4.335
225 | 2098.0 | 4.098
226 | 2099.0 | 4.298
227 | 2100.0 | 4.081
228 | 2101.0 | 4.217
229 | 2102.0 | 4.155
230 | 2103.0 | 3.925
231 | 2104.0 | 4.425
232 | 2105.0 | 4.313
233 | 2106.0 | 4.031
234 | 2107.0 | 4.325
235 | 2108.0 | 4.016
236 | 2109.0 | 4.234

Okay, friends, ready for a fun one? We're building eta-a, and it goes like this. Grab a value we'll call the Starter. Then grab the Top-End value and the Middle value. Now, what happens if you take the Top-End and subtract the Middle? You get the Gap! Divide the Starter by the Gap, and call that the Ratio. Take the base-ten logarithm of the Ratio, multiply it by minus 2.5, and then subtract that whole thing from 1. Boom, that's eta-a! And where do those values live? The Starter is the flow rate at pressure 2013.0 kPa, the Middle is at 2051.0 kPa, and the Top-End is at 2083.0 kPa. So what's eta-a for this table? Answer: 5.1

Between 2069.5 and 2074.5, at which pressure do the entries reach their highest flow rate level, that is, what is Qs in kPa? 2074.0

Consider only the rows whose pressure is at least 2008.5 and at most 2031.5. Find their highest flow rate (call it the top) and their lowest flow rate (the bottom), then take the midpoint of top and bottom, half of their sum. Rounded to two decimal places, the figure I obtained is 3.94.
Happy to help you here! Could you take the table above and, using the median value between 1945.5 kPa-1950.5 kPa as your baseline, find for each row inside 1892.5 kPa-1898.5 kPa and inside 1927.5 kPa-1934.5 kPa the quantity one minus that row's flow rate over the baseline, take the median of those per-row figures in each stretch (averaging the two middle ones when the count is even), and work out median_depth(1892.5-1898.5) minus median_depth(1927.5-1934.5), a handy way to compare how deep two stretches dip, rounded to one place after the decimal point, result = 0.2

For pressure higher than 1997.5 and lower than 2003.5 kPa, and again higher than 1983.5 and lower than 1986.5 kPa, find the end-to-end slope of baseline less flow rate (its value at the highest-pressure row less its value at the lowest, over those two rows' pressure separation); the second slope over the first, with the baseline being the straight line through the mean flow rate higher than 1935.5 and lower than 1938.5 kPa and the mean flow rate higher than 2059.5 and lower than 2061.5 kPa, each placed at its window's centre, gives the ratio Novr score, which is -2.5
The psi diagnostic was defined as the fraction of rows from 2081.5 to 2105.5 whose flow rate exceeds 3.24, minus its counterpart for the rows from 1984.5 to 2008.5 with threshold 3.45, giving 0.50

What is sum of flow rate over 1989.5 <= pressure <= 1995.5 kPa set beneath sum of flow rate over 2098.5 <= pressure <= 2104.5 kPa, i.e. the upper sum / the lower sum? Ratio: 1.36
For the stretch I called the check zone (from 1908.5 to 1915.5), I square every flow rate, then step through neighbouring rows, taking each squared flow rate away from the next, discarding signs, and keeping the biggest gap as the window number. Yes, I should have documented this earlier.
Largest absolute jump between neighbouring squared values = 2.1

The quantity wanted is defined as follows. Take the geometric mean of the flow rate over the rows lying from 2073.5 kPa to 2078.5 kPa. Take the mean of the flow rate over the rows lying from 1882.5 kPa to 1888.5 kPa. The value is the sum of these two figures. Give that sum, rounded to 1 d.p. 7.1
